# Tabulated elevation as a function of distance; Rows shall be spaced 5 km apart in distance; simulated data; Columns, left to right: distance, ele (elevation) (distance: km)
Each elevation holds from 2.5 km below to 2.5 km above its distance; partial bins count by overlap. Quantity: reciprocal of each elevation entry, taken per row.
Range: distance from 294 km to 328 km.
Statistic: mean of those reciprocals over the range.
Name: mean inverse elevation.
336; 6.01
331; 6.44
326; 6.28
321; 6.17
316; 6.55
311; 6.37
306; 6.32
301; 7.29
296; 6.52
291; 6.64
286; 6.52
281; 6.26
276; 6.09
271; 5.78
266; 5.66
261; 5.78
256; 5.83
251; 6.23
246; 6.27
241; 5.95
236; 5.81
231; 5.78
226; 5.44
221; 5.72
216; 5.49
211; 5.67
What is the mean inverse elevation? 0.154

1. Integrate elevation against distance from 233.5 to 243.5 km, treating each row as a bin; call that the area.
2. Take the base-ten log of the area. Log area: 1.77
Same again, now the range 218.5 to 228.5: 1.75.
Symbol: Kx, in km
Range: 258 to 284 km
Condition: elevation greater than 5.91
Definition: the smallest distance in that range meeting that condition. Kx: 276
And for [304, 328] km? 306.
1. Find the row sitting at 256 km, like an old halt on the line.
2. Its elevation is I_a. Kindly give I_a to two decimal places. 5.83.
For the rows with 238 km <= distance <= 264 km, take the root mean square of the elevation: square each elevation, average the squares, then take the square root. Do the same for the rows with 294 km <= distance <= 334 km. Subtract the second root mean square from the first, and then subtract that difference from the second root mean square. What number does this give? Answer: 6.99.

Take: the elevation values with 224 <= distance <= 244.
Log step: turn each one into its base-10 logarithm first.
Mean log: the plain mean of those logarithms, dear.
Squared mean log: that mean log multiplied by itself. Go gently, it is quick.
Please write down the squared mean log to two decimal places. 0.58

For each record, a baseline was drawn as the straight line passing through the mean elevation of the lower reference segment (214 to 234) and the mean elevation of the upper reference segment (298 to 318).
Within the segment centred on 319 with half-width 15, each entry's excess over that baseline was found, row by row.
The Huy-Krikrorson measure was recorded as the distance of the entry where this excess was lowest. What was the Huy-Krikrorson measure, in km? 321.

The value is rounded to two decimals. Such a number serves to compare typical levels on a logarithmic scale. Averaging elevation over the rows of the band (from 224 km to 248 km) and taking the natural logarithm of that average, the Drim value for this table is 1.77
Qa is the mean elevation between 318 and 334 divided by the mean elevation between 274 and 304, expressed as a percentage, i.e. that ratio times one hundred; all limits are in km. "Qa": 96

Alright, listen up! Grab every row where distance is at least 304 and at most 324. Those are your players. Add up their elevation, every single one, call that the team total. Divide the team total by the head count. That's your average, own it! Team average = 6.35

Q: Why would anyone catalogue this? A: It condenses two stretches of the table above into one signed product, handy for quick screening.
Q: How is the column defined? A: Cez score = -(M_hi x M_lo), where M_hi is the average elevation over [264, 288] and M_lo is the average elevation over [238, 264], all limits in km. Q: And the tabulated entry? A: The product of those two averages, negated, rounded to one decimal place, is -36.4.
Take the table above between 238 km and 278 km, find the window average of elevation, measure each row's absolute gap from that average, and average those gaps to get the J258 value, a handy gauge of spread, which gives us 0.19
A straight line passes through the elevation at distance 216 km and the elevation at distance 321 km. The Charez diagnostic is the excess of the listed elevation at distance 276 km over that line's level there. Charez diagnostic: 0.21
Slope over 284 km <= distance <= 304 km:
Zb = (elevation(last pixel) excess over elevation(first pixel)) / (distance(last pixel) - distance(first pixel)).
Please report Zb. 0.051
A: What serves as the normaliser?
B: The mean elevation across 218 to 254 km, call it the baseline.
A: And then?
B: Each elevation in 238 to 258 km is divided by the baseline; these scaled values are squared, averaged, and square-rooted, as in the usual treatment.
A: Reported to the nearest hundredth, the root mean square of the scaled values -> 1.03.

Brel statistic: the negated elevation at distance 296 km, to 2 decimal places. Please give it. -6.52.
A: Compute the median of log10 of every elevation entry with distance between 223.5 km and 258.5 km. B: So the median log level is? 0.766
